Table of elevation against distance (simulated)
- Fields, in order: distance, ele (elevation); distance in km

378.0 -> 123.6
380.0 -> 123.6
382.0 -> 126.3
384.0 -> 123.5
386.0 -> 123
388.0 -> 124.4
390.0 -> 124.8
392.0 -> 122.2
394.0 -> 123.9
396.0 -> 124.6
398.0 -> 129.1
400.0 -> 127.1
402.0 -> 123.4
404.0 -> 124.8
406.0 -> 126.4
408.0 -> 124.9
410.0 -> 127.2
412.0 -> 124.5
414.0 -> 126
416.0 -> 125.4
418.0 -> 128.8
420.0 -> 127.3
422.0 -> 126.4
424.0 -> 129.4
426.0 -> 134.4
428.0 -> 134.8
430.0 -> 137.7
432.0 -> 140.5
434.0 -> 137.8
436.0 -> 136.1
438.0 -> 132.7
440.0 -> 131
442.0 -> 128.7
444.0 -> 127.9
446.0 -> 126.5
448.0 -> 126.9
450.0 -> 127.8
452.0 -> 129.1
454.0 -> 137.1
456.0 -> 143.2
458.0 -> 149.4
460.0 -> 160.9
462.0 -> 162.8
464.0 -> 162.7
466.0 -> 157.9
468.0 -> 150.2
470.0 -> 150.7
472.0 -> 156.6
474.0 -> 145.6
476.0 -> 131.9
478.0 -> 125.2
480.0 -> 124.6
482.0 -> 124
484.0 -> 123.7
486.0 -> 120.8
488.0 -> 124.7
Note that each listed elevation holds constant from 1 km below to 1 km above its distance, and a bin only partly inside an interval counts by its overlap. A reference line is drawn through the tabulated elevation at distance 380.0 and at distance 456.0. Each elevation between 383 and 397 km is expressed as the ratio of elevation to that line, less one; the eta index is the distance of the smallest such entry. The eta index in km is 392.0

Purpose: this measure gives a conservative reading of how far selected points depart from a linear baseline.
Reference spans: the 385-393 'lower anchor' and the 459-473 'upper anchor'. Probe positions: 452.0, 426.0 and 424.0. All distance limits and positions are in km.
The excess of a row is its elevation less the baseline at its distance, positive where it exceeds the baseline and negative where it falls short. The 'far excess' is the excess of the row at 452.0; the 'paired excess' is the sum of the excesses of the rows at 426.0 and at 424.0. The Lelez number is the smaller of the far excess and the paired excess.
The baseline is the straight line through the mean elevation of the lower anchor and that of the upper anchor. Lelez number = -22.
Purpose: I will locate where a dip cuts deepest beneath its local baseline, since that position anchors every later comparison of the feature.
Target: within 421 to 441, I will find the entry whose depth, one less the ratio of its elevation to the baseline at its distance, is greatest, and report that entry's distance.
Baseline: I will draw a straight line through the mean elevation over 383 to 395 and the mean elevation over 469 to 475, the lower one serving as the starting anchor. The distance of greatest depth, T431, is 440.0 km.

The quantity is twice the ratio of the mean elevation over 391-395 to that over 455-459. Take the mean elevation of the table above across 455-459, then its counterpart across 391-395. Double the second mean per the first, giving 1.68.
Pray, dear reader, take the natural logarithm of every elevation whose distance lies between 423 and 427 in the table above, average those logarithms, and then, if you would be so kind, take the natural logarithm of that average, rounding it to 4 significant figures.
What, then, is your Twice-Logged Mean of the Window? 1.586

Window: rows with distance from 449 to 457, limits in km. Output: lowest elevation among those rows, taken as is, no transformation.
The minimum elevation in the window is 127.8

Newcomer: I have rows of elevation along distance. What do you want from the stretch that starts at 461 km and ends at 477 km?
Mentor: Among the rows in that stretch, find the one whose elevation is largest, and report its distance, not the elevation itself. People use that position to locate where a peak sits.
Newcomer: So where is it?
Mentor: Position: 462.0 km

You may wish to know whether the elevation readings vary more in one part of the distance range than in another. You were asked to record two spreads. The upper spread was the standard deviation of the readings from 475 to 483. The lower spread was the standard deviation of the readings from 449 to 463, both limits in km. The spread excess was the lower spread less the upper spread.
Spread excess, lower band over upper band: 10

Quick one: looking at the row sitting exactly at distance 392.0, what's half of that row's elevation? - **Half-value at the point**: 61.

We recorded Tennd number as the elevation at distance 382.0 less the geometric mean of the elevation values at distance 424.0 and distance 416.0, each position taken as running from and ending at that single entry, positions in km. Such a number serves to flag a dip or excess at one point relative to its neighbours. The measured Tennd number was -1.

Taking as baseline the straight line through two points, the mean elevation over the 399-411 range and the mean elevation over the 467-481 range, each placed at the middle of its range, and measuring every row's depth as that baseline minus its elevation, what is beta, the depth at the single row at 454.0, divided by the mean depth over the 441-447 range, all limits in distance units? 0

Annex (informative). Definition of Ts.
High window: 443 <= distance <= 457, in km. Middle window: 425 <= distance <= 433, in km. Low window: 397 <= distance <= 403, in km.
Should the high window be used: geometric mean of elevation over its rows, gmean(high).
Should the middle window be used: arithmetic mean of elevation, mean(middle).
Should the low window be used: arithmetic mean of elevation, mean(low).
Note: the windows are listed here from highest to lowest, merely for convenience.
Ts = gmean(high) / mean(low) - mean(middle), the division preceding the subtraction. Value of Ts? -136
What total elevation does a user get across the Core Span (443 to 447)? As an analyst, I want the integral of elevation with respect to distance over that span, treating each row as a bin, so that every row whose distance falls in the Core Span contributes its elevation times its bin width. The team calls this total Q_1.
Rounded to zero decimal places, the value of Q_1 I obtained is 509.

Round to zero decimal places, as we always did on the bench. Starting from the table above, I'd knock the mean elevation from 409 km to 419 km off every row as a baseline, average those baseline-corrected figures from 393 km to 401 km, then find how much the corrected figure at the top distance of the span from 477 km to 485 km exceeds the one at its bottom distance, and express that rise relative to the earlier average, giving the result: 7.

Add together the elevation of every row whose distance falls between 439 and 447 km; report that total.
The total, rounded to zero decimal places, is 514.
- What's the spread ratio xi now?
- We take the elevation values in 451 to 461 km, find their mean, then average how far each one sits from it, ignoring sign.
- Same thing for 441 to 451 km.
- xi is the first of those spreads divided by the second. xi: 13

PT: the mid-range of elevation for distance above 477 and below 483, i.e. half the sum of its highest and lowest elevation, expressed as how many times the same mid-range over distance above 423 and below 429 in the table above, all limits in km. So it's 0.94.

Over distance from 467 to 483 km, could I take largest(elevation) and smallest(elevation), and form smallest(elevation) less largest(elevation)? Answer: -33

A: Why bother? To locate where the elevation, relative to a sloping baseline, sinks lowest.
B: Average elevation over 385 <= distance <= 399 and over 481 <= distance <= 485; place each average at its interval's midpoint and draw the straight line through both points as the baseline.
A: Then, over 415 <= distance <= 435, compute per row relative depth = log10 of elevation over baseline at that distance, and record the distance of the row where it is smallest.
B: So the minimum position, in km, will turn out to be 416.0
